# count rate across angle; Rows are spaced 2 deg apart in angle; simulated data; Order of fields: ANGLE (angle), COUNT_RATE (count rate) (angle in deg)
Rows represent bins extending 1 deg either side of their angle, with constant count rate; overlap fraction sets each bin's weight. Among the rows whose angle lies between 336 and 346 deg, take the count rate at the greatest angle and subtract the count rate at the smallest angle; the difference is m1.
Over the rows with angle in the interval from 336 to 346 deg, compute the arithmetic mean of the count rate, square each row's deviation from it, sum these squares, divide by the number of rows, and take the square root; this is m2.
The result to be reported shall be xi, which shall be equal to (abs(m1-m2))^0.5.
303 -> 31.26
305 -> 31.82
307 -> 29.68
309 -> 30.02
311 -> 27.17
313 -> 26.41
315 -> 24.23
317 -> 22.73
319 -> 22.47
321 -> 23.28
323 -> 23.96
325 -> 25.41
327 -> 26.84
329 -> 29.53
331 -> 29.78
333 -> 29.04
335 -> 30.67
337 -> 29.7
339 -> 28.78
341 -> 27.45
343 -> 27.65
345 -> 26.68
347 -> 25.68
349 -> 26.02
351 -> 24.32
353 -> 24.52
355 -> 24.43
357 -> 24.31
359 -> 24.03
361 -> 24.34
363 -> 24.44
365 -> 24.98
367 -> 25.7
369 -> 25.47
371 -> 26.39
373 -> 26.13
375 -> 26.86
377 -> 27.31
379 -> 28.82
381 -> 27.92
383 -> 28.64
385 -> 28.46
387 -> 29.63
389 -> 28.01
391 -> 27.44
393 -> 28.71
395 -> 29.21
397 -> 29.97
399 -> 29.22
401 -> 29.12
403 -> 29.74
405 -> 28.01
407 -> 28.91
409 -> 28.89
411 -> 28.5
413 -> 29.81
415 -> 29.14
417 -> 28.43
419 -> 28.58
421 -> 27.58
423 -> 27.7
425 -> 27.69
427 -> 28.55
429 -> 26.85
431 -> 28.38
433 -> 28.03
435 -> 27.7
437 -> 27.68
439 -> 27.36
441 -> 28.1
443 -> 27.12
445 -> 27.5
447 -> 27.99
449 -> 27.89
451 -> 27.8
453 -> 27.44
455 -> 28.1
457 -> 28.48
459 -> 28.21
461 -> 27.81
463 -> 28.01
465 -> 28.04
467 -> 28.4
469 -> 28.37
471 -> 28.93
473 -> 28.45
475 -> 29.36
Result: 2.0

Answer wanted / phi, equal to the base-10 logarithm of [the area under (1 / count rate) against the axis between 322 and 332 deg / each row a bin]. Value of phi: -0.43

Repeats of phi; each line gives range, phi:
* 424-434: -0.45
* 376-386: -0.45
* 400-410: -0.46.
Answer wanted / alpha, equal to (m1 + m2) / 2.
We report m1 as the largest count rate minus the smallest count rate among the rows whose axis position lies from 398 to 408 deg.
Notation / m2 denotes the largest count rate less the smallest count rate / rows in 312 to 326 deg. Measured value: 2.8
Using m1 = 1.7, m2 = 3.9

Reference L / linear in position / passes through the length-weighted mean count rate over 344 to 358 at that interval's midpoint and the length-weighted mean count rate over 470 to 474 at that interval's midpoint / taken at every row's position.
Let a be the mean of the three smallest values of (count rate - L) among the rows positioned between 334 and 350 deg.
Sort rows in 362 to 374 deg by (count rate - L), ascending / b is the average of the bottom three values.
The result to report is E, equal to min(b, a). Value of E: -0.6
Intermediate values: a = 1.1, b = -0.6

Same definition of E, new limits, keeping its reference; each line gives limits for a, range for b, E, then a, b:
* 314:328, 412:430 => -1.4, -1.4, 0.1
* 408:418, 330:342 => 1.7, 1.7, 3.7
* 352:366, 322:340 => -1.2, -1.2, 1.0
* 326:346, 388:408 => 1.4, 2.2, 1.4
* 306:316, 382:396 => 1.7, 1.9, 1.7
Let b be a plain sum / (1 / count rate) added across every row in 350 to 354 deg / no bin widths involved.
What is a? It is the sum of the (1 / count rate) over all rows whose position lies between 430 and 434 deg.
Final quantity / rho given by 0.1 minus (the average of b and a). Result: 0.024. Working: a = 0.071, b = 0.082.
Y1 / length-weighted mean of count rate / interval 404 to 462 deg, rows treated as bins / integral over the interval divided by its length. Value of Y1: 28.1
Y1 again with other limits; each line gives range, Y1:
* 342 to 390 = 26.3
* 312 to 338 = 26.5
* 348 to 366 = 24.6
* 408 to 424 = 28.6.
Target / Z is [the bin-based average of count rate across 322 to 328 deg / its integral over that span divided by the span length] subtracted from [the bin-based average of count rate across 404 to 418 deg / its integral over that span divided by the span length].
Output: 3.4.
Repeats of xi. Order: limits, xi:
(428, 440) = 0.2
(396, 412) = 1.4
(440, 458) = 0.1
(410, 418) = 0.8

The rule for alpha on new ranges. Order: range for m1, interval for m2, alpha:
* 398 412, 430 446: 1.5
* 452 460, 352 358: 0.6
